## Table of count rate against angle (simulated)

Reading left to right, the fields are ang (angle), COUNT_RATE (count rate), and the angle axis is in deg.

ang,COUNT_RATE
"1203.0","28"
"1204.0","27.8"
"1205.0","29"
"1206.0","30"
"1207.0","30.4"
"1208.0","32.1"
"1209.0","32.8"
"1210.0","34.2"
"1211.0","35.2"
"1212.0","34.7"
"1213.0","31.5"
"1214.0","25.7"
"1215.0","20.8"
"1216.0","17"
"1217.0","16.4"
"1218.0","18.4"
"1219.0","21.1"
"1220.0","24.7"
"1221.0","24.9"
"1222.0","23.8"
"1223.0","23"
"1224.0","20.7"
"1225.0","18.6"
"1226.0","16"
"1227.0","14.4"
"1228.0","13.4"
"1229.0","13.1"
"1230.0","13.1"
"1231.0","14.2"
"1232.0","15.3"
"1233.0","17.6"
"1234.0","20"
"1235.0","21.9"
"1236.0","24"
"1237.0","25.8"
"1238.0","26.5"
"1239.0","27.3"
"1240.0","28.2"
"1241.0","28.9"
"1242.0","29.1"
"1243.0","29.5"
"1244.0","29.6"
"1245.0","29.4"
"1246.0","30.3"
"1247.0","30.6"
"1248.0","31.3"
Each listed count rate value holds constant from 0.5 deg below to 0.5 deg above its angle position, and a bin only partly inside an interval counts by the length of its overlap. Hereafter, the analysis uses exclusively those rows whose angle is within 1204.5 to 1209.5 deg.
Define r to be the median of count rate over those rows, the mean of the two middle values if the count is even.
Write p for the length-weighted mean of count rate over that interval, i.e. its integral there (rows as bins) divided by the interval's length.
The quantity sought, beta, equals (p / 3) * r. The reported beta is 313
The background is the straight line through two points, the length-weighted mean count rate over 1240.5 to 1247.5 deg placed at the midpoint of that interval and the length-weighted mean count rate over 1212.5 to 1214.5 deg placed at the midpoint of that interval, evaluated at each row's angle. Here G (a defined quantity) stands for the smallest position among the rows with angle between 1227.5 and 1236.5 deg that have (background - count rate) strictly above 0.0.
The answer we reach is 1228.0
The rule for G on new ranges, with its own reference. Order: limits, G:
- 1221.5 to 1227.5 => 1222.0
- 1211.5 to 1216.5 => 1214.0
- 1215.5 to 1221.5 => 1216.0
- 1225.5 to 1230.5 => 1226.0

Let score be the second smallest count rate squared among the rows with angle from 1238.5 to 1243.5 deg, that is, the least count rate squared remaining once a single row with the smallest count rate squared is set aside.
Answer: 795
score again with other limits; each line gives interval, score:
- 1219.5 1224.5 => 529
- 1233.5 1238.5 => 480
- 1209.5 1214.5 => 992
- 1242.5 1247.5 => 870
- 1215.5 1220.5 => 289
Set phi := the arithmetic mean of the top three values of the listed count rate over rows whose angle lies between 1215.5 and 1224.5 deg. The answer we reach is 24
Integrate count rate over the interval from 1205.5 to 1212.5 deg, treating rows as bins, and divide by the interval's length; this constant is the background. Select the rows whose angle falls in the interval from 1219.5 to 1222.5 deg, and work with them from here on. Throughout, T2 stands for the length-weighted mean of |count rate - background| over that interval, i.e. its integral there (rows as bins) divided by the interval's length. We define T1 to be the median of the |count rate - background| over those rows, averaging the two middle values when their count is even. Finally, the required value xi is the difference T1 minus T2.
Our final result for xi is -0.2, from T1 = 8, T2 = 8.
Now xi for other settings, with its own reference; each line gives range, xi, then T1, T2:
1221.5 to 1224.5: -0.5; 10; 10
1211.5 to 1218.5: 2.1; 12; 10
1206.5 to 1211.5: 0.0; 1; 1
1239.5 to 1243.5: -0.1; 4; 4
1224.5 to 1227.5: 0.3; 17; 16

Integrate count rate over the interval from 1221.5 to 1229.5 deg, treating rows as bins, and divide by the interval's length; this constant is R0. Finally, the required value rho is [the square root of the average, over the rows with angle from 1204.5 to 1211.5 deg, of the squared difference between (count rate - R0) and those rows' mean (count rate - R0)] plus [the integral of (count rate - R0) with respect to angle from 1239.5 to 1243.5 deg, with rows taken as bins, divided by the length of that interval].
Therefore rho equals 13.2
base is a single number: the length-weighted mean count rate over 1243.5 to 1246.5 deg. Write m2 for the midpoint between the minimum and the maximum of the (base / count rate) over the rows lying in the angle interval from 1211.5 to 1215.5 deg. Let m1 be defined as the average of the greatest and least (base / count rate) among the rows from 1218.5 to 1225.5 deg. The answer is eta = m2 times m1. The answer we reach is 1.60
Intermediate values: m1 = 1.4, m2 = 1.1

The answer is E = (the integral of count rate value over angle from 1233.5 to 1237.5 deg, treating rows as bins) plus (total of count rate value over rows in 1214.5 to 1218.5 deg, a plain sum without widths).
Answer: 164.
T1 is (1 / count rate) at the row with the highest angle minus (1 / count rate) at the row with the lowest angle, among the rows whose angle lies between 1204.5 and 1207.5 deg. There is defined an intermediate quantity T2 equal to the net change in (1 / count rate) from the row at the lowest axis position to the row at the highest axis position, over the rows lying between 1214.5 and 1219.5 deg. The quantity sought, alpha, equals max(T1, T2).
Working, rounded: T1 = -0.002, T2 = -0.001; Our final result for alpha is -0.001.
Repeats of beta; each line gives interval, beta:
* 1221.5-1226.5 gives 141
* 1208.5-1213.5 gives 384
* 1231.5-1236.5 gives 132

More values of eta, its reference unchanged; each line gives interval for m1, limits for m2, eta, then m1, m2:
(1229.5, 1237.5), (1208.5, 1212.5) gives 1.50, 1.7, 0.9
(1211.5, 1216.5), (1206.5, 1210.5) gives 1.21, 1.3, 0.9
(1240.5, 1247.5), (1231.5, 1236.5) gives 1.60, 1.0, 1.6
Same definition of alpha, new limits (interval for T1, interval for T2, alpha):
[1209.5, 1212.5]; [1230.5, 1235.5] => 0.000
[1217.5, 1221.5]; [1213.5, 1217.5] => 0.022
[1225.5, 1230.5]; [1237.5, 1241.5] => 0.014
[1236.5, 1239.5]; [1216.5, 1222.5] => -0.002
